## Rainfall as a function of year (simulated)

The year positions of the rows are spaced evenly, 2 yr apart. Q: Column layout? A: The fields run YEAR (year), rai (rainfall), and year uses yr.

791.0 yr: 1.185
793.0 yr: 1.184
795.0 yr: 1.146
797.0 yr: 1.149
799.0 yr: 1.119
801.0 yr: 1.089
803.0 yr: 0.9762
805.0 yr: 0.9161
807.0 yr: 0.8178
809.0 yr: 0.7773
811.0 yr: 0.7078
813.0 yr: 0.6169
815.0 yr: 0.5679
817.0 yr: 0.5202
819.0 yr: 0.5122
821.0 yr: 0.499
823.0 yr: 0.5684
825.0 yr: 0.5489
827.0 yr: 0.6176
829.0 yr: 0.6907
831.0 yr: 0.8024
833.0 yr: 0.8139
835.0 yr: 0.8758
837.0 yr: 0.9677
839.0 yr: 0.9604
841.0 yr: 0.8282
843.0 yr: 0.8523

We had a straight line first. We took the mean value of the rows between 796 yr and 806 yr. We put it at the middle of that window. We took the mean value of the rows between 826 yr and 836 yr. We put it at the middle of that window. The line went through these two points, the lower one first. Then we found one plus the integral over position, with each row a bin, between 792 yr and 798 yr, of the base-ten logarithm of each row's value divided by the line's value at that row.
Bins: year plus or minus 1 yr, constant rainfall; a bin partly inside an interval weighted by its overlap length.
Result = 1.1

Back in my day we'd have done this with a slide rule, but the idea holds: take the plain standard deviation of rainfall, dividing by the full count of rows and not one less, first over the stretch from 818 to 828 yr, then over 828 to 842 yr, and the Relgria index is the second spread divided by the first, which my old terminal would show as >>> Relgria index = 2.1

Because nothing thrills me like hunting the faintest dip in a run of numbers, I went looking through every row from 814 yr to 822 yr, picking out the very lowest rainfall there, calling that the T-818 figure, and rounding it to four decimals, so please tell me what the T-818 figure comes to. 0.4990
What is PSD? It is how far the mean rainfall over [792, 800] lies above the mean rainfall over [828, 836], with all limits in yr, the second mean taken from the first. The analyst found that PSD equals 0.35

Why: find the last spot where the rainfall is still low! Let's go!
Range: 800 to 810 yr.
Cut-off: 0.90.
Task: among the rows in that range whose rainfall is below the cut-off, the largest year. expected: 809.0 yr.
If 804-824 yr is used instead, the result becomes 823.0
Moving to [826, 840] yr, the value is 835.0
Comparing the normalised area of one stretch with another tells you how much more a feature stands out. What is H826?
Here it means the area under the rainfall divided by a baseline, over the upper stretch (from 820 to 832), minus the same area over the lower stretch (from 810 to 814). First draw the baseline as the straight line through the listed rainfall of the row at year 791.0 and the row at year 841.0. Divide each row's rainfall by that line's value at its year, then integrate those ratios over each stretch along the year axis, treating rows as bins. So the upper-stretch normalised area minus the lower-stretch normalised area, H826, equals 5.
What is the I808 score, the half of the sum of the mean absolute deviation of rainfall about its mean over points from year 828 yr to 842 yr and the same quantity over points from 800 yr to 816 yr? 0.11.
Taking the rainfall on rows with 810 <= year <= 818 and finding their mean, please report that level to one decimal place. 0.6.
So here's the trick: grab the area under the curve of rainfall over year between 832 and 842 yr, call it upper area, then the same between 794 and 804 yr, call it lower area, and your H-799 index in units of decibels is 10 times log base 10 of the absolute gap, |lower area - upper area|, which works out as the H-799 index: 3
